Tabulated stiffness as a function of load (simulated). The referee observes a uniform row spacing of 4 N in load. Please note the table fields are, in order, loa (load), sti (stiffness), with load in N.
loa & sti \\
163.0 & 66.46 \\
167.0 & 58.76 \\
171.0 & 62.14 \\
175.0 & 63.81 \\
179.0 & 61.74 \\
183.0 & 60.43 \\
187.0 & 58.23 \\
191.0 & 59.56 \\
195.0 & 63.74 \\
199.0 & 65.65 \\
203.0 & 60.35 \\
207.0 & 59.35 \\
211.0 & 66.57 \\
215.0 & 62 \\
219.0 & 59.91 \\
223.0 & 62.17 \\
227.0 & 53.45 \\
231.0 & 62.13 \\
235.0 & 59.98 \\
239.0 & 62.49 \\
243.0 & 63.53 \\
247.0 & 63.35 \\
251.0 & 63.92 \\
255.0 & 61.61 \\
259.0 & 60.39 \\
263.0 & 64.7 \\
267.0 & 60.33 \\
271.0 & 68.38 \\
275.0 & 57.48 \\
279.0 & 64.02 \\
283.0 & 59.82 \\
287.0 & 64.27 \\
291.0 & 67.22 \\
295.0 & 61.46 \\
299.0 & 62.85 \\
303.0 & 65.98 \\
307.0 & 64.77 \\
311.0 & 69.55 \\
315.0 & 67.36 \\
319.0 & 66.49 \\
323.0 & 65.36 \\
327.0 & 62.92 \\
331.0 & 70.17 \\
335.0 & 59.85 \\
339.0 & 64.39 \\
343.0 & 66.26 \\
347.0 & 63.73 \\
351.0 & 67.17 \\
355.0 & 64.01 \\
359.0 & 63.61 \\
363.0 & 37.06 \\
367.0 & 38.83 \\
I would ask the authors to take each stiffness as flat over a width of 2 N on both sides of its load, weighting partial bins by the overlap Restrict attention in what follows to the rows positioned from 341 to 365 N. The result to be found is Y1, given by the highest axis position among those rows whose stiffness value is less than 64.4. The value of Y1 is 363.0 N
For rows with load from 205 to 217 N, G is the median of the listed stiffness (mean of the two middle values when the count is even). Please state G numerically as 62.0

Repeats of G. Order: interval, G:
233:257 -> 62.9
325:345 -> 64.4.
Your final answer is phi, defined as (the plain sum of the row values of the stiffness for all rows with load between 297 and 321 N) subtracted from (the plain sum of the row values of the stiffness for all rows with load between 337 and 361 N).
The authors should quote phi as -8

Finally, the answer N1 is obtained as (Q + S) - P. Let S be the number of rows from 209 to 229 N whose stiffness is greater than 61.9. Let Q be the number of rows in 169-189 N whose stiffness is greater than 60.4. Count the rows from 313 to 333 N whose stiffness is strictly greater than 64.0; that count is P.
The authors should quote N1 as 3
